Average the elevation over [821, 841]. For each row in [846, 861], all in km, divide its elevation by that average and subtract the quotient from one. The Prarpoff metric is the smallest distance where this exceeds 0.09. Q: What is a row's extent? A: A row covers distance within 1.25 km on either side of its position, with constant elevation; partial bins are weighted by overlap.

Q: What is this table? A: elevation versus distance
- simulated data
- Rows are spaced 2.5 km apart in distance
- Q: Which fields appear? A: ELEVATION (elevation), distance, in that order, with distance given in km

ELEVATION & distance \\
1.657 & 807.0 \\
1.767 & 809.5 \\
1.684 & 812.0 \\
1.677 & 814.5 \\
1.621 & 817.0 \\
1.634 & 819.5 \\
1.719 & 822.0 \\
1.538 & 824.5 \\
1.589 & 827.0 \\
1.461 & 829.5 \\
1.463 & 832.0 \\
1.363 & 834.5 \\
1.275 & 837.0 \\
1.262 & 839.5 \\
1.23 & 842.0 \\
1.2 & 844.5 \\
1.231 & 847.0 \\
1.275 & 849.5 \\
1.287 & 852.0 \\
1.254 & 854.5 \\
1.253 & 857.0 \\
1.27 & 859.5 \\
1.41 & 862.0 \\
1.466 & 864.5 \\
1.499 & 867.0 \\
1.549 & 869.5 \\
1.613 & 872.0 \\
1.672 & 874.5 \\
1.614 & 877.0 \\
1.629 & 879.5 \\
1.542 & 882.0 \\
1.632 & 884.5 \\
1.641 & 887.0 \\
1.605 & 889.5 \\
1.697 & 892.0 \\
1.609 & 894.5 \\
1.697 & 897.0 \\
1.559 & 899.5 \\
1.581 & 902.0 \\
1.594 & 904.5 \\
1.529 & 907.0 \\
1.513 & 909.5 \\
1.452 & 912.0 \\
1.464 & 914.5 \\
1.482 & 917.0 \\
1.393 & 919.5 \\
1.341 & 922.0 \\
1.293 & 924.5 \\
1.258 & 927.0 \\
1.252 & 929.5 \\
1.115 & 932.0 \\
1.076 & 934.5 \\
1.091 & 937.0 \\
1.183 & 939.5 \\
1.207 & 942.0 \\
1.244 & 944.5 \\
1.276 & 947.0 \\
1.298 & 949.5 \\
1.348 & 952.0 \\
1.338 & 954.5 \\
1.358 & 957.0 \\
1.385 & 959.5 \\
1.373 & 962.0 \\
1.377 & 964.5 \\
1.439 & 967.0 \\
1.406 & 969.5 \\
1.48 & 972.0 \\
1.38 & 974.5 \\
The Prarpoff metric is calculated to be 847.0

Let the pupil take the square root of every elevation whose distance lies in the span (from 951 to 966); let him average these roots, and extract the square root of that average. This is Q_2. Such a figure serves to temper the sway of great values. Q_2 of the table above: 1.08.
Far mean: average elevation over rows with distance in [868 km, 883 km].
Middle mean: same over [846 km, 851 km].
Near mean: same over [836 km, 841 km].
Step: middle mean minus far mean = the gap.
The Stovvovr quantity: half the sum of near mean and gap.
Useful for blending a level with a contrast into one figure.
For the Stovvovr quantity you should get 0.46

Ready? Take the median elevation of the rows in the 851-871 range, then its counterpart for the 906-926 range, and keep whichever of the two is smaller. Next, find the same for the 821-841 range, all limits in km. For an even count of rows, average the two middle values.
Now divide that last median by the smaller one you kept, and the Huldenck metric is 1.1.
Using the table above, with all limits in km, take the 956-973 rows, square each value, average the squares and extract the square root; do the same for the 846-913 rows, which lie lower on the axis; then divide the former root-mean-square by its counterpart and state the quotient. 0.93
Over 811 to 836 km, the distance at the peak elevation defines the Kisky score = 822.0 km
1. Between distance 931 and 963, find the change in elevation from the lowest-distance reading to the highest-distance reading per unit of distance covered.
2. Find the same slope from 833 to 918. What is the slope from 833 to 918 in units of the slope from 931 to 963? 0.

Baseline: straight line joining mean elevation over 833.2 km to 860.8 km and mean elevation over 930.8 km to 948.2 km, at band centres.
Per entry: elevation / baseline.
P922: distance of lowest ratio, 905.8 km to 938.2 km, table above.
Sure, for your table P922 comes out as 934.5 km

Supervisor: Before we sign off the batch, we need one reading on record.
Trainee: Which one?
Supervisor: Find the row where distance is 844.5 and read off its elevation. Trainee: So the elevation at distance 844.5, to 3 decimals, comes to 1.200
